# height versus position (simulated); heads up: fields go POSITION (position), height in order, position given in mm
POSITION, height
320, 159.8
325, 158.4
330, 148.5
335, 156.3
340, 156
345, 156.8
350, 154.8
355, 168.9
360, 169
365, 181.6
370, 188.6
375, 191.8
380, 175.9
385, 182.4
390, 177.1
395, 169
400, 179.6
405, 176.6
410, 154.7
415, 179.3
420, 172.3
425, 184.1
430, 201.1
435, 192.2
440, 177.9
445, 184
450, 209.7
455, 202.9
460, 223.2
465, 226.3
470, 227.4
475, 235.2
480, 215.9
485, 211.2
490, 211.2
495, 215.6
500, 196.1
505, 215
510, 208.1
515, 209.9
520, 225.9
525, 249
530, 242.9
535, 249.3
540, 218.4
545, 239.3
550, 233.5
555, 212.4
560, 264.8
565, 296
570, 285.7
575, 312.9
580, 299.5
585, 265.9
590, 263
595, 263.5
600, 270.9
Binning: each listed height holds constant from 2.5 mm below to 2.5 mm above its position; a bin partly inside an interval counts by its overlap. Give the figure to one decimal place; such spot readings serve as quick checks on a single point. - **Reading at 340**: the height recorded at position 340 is 156.0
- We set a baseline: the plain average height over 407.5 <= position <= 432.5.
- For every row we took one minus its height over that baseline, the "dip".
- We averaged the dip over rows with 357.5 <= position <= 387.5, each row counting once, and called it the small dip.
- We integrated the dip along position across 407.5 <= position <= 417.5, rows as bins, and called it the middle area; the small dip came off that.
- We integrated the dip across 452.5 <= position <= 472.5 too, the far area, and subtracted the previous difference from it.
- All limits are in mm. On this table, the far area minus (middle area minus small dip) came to -5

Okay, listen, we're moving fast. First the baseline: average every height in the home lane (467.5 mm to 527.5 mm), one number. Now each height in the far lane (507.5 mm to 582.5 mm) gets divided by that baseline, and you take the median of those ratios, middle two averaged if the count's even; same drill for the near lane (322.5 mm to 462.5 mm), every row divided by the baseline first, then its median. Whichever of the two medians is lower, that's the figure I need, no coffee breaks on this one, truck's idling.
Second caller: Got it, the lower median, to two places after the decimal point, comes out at 0.81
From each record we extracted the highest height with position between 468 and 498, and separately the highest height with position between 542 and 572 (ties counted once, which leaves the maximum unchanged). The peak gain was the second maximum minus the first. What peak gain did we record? 61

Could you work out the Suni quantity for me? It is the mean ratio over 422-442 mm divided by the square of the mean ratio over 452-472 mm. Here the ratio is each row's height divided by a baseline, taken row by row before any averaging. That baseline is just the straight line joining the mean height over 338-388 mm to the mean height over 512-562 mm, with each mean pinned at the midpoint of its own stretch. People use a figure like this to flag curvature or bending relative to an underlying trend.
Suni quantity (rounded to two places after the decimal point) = 0.86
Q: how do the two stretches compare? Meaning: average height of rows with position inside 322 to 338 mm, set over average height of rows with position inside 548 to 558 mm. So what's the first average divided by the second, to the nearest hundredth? 0.69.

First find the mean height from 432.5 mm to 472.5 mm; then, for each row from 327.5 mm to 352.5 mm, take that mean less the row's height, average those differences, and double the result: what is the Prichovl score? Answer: 102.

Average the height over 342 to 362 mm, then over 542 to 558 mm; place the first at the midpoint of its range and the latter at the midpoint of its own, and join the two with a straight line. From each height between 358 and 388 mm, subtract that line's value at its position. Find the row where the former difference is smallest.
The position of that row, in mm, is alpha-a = 360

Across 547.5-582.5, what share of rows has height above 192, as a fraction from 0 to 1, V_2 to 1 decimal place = 1.0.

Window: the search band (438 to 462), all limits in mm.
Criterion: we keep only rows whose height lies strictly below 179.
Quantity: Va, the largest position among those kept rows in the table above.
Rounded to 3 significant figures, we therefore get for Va 440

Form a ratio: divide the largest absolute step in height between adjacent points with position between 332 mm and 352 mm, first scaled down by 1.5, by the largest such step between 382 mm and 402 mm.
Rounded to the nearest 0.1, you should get 0.1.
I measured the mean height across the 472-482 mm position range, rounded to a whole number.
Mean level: 226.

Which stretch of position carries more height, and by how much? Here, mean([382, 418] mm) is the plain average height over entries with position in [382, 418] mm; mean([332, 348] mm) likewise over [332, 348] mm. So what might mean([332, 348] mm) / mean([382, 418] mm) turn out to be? 0.90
